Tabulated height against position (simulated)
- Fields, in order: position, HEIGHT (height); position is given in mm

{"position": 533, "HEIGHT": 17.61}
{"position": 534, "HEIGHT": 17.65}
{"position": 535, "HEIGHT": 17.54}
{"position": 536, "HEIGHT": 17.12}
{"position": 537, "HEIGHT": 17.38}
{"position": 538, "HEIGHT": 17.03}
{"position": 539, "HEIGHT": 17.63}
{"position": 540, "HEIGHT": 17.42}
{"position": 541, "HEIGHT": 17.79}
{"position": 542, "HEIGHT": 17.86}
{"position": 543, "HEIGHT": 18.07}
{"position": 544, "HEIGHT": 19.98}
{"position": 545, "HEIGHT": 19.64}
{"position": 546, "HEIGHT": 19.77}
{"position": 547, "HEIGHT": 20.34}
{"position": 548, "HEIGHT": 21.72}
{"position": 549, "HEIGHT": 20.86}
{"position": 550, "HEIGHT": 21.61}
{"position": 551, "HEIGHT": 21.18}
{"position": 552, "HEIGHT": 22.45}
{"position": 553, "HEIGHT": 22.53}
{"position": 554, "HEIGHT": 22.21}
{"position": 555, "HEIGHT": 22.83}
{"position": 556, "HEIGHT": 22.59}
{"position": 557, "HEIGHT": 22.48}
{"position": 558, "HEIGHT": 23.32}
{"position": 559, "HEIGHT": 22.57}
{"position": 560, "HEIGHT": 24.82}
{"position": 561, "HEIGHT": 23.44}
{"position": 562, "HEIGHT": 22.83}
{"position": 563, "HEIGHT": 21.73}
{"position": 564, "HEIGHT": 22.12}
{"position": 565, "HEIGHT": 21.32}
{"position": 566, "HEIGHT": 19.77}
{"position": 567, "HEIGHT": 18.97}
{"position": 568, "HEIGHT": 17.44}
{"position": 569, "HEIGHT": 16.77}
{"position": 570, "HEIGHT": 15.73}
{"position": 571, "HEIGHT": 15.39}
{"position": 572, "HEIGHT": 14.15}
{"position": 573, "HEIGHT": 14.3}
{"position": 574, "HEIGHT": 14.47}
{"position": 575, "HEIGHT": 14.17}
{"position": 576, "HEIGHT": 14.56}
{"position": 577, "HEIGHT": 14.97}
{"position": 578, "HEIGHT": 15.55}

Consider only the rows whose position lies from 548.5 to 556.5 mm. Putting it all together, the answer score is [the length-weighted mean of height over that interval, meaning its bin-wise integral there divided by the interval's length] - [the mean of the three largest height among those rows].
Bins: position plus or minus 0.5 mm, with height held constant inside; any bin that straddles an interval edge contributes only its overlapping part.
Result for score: -0.62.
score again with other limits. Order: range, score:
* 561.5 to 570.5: -2.60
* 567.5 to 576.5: -1.43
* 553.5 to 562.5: -0.85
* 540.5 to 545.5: -0.56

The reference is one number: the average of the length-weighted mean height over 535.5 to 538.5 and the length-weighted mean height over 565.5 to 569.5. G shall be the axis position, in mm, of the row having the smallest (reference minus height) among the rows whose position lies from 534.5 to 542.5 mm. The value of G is 542 mm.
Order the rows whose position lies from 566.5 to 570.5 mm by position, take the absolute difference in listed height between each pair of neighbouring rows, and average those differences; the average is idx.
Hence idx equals 1.1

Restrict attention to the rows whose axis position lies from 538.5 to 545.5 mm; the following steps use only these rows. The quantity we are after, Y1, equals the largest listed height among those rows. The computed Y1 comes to 19.98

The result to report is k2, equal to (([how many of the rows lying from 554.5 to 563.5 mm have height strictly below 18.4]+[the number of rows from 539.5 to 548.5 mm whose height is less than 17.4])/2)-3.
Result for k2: -3.0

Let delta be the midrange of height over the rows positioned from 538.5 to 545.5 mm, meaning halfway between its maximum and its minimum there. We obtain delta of 19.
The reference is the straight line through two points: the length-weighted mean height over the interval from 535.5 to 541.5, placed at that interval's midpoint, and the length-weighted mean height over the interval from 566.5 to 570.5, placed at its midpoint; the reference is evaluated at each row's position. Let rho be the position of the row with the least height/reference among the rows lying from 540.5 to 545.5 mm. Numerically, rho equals 541 mm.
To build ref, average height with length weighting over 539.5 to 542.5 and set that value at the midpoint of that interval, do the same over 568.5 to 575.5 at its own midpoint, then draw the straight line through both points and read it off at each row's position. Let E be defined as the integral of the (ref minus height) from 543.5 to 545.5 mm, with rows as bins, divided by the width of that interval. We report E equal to -2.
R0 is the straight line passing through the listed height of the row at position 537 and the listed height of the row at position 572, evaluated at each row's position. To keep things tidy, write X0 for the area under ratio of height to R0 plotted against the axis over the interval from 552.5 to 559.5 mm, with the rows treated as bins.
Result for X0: 10.1 mm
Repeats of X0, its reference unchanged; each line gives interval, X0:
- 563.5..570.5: 9.0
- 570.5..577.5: 7.3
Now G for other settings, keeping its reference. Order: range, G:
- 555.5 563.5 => 560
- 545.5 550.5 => 548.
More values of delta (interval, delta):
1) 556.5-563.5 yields 23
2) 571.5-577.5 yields 15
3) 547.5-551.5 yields 21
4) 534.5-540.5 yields 17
